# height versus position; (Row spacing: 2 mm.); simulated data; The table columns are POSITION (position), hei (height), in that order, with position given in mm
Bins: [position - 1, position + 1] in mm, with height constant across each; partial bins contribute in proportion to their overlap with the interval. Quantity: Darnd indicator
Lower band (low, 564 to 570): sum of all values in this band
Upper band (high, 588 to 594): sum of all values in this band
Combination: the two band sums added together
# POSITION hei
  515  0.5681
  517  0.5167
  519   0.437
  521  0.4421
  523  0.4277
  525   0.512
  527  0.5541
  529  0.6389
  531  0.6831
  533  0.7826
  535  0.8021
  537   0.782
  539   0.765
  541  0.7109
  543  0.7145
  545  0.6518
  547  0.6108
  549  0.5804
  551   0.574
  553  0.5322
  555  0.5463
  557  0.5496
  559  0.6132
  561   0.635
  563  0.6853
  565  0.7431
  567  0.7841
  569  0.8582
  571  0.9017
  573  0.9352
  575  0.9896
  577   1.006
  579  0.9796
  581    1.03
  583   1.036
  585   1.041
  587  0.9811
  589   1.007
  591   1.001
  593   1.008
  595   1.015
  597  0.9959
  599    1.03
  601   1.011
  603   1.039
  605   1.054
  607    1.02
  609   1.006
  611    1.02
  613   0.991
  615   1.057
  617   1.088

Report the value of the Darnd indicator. 5.40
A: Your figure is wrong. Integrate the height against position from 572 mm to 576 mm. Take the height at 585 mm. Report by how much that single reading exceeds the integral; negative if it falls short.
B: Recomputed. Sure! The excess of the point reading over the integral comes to -3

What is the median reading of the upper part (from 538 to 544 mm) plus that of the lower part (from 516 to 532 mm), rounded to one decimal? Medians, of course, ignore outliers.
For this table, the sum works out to 1.2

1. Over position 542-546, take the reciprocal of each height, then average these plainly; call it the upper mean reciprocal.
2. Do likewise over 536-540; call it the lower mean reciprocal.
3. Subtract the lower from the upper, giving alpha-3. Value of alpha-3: 0.2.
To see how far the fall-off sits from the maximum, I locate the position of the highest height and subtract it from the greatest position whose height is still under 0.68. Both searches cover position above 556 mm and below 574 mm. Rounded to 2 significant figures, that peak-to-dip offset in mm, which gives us -12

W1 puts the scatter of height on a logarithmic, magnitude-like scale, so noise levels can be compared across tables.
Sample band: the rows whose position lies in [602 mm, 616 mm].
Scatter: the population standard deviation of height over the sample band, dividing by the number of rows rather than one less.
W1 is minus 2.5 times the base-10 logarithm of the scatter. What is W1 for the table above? 4.1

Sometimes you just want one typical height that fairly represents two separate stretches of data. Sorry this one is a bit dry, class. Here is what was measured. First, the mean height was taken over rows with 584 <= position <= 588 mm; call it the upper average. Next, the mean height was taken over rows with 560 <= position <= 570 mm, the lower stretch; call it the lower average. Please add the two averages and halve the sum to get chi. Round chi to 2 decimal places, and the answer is 0.88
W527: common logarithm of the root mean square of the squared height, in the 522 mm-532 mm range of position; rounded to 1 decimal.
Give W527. -0.5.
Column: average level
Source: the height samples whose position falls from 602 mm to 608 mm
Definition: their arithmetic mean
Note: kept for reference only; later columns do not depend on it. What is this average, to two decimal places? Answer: 1.04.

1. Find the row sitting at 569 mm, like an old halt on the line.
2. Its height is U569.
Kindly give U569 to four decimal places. 0.8582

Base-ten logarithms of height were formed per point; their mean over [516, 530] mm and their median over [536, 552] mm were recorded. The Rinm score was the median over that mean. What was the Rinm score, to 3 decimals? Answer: 0.554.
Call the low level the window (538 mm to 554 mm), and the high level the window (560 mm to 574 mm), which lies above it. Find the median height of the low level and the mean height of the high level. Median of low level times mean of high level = 0.50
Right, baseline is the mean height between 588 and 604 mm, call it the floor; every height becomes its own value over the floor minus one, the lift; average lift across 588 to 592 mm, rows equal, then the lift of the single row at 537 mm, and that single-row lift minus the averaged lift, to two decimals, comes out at -0.22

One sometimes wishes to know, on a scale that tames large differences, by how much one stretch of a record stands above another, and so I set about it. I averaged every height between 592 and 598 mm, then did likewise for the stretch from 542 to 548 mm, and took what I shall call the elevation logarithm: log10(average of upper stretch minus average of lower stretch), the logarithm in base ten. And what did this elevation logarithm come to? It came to -0.46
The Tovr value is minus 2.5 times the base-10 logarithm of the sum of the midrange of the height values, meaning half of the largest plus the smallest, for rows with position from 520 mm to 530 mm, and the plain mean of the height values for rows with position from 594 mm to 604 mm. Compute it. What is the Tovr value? -0.48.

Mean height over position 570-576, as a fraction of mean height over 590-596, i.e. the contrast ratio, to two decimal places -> 0.93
